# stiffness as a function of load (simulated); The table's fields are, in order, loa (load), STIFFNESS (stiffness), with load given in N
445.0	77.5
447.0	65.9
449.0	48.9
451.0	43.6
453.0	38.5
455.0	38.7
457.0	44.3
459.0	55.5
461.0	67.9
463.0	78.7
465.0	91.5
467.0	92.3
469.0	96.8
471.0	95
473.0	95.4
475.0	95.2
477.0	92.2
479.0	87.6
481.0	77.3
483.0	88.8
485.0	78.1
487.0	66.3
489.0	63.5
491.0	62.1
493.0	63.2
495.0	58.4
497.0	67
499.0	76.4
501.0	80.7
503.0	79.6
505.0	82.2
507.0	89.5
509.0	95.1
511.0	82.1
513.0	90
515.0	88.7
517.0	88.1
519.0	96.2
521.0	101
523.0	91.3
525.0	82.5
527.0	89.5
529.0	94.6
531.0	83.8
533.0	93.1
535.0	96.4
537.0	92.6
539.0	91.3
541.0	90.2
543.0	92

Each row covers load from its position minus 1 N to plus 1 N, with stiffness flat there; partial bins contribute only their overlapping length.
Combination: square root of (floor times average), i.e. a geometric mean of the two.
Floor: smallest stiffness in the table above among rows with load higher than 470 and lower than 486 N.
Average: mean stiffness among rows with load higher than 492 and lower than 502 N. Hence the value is 73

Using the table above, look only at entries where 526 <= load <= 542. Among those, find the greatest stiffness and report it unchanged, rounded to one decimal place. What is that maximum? 96.4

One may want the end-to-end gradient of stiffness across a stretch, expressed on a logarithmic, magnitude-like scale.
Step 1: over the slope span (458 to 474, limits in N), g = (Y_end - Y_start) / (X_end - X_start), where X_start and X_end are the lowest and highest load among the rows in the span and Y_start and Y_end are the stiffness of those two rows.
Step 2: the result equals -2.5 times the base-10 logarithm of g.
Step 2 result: -1.1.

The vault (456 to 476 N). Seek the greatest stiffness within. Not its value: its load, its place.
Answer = 469.0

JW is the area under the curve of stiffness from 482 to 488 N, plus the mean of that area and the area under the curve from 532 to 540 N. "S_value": 1073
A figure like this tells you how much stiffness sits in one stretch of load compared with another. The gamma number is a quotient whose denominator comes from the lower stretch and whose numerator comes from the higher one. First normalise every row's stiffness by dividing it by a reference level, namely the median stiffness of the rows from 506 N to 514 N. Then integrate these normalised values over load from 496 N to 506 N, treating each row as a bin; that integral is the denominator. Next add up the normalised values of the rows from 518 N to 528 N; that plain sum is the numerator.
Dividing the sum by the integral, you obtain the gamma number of 0.60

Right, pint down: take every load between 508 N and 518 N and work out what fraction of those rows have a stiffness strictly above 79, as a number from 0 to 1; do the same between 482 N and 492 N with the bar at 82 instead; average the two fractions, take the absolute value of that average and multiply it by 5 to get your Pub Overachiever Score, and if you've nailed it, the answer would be 3.0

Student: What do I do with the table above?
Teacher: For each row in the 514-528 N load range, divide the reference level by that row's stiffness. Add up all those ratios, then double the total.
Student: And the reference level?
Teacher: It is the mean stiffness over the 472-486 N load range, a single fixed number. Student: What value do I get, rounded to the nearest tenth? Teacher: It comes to 13.6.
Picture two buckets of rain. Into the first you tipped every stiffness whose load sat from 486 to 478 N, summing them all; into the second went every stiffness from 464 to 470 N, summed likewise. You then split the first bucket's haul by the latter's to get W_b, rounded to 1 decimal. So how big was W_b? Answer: 1.2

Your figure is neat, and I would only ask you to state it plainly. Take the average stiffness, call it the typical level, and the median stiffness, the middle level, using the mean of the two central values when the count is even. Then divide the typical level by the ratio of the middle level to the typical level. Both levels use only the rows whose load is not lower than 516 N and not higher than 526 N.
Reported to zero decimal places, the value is 92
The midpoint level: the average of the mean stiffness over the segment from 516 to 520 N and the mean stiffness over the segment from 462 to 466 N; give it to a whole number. 89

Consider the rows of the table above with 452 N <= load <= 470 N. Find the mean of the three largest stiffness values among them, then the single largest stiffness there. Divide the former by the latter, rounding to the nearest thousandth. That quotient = 0.966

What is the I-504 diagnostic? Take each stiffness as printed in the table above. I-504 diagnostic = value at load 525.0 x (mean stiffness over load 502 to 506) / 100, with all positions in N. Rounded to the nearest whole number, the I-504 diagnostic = 67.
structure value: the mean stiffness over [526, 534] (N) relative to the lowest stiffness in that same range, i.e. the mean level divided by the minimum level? 1.08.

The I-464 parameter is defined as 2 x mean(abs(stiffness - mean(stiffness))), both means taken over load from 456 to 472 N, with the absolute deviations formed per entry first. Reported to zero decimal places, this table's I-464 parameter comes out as 33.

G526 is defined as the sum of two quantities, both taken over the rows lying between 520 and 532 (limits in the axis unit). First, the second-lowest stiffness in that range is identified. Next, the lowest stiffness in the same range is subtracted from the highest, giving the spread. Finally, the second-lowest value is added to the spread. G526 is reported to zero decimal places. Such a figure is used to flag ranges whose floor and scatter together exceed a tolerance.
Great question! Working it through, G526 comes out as 102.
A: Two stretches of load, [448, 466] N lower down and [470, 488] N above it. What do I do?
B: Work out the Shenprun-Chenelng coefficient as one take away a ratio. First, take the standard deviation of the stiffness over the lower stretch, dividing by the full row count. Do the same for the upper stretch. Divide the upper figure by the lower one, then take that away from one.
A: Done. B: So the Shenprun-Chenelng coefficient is 0.5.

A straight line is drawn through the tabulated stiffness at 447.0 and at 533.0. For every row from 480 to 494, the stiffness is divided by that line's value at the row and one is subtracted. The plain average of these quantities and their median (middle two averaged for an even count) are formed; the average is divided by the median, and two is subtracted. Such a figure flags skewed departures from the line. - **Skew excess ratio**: -1.4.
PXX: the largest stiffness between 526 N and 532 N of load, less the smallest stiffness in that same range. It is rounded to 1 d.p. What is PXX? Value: 10.8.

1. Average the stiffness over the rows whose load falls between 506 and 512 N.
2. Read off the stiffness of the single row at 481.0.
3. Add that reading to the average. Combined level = 166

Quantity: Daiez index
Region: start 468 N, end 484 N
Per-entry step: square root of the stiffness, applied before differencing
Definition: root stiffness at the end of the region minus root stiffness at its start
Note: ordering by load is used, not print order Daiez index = -0.4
